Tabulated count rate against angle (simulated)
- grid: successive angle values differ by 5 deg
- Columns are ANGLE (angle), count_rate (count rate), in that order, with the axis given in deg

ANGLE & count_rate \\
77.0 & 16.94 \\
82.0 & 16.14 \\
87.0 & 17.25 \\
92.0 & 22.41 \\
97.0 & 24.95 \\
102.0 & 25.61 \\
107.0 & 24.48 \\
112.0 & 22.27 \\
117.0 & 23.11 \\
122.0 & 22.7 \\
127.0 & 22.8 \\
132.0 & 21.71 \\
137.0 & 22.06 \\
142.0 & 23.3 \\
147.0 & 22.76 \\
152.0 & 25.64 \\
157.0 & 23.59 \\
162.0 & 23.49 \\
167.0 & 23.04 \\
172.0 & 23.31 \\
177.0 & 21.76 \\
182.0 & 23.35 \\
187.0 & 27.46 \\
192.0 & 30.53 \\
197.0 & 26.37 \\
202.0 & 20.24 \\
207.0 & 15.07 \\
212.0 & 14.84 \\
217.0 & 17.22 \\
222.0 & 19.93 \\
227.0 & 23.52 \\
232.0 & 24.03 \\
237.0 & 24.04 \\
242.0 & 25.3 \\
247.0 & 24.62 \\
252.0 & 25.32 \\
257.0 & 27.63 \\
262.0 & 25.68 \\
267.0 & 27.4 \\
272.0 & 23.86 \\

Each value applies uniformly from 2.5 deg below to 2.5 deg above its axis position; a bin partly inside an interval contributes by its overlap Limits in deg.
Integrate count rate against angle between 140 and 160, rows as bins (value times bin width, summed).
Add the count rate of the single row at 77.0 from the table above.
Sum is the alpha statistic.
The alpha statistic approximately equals 493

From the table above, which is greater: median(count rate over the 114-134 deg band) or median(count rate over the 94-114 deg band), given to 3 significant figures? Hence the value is 24.7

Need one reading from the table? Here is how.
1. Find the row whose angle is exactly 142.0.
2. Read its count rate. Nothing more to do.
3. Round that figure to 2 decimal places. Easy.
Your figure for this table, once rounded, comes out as 23.30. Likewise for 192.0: 30.53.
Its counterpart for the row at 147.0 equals 22.76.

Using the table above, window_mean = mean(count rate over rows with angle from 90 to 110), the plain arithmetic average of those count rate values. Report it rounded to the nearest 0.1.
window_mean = 24.4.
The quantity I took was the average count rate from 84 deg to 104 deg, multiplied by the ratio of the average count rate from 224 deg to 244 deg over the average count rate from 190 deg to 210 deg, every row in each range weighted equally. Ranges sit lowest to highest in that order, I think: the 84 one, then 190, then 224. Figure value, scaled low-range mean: 23.7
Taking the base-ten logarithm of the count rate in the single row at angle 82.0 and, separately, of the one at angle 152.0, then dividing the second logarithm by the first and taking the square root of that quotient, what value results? 1.08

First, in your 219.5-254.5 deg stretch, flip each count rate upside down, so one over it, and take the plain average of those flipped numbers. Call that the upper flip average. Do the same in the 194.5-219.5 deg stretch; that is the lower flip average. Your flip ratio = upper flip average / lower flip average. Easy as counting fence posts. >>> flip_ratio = 0.76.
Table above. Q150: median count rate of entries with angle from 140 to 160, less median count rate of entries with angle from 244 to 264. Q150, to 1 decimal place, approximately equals -2.1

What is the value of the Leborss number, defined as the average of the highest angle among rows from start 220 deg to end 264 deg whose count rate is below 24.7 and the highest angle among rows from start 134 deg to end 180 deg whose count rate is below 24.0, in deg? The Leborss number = 212.0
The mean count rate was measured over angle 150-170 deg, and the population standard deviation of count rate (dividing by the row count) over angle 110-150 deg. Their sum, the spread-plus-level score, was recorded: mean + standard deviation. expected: 24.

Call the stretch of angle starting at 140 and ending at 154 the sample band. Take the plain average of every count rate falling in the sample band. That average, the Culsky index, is 23.9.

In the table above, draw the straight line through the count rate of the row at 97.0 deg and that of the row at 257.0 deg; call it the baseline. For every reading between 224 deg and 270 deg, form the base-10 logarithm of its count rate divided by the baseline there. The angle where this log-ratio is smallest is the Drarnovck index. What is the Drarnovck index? 227.0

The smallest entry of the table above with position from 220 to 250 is 19.93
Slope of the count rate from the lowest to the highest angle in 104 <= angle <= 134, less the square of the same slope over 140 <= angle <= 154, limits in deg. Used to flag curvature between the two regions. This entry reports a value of -0.17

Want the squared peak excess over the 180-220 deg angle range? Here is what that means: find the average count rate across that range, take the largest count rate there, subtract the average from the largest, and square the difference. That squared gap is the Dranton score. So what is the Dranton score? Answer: 75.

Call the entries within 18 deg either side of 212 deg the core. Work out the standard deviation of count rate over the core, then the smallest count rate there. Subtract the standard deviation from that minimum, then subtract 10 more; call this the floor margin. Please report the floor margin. 1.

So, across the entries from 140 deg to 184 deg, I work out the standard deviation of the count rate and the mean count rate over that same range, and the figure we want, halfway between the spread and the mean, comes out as 12.2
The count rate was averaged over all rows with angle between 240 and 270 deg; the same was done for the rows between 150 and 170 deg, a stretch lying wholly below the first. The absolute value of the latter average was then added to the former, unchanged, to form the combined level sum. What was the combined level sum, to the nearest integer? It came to 50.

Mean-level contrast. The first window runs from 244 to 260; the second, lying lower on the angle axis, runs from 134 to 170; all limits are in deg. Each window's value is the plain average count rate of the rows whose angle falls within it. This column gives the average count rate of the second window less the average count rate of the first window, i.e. -2.4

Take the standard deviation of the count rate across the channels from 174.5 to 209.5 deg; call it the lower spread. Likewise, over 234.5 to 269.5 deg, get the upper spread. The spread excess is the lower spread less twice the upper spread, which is 2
